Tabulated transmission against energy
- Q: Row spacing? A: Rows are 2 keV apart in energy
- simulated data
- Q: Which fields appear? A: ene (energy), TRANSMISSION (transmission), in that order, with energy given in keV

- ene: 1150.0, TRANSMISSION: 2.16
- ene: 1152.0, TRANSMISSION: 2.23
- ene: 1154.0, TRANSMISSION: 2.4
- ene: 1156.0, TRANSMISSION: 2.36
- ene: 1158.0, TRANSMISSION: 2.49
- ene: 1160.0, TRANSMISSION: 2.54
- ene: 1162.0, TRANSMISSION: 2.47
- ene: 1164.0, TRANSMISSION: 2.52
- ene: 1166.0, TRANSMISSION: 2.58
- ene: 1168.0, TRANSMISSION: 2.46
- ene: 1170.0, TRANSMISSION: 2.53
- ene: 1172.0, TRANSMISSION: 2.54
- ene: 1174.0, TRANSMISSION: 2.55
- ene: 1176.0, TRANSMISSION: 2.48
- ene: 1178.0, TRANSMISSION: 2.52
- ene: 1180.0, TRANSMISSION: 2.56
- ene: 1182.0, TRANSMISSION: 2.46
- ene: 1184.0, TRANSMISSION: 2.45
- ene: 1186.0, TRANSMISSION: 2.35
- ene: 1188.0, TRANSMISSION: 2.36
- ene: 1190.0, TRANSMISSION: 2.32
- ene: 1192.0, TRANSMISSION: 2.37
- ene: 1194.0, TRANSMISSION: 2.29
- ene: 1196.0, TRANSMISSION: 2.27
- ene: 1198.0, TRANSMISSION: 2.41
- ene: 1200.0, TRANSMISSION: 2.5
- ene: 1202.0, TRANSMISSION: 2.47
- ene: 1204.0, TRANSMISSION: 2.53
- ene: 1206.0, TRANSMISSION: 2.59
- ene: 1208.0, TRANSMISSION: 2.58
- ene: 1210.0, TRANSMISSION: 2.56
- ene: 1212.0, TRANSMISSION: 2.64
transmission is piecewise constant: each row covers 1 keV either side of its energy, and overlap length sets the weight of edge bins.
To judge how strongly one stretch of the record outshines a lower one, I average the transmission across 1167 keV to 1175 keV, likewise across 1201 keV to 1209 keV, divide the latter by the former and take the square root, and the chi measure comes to 1.004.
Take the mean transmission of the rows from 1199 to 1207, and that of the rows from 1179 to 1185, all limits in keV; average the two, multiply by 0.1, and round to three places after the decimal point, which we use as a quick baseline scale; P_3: 0.251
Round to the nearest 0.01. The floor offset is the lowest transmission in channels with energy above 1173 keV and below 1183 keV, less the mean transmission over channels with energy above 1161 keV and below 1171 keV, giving -0.05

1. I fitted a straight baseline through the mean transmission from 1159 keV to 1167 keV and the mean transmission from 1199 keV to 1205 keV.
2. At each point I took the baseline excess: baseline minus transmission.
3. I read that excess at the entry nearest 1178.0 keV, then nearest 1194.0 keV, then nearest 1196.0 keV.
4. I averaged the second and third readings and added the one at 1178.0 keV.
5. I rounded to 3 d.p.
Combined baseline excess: 0.222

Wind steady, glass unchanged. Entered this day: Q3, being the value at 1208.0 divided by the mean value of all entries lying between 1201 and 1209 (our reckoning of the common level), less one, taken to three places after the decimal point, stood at 0.015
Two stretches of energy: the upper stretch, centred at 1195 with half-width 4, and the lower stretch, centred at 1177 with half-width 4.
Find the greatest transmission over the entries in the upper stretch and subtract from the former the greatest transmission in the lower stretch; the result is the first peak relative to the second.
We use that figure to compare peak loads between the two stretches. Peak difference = -0.15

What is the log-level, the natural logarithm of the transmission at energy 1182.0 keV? 0.90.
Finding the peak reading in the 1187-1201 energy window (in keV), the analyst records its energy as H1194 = 1200.0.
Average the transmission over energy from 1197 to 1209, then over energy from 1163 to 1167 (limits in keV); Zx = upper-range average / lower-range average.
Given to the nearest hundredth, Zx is 0.99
